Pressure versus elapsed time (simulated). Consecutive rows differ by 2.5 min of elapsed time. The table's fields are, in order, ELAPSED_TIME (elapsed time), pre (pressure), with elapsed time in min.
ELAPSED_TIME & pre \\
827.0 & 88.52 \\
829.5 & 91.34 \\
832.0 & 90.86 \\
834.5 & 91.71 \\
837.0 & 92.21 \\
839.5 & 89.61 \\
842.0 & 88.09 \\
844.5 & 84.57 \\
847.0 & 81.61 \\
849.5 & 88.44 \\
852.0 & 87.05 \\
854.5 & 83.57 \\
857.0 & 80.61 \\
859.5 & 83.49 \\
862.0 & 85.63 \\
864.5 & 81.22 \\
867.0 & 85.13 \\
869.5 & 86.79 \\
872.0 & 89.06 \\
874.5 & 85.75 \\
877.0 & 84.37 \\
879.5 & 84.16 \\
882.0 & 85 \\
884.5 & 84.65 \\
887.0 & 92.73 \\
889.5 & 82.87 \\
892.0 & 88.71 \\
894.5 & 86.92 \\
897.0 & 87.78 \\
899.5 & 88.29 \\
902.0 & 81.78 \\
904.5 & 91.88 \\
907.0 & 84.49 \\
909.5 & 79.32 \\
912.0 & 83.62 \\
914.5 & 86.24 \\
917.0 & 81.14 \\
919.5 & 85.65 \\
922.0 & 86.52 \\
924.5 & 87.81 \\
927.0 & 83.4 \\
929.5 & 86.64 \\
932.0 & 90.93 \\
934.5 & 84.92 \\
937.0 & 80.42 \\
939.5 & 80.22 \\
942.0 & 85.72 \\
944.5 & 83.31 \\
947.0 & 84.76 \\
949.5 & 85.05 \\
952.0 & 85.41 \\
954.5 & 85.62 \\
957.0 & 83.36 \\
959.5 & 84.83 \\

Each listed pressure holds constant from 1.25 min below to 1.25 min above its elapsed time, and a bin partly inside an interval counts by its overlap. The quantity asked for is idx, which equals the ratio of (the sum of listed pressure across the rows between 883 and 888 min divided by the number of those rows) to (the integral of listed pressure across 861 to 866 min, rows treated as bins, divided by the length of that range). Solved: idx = 1.06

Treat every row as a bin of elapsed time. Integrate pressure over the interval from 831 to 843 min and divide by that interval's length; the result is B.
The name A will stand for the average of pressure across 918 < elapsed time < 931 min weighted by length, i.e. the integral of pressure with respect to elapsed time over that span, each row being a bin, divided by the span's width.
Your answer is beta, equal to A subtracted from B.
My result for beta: 5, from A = 86.0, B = 90.5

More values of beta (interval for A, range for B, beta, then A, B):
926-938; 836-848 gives 2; 85.4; 87.2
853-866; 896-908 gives 4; 83.0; 86.9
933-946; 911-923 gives 2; 83.1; 84.6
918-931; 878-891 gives 0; 86.0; 85.9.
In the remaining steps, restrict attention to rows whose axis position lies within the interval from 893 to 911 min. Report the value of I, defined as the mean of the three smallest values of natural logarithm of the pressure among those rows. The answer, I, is 4.40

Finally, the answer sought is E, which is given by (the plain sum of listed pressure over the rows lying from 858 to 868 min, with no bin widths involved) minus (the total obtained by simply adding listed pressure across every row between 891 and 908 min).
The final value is -274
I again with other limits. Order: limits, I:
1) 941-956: 4.44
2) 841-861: 4.41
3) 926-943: 4.40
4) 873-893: 4.43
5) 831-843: 4.49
